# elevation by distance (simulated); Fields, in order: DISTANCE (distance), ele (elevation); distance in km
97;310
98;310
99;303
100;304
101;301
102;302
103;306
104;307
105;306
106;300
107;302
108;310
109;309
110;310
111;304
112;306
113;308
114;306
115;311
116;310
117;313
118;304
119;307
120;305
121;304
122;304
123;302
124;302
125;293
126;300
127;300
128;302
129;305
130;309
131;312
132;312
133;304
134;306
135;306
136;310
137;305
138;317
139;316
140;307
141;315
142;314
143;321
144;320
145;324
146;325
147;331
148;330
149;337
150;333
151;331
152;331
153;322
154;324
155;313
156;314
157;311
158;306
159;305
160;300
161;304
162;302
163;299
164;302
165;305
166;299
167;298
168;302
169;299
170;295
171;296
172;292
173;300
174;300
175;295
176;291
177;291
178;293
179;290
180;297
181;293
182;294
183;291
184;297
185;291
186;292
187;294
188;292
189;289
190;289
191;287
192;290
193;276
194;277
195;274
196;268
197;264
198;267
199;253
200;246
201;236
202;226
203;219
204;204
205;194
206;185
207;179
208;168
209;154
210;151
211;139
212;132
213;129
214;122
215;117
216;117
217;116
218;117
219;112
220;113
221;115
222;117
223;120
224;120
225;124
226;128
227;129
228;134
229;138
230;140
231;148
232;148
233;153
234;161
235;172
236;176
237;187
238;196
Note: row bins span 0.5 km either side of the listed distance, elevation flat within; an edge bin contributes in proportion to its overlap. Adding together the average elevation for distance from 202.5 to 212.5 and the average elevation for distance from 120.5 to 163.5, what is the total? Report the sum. 485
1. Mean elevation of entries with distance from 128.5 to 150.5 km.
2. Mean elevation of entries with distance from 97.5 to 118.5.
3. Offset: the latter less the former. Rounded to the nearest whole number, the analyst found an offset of -10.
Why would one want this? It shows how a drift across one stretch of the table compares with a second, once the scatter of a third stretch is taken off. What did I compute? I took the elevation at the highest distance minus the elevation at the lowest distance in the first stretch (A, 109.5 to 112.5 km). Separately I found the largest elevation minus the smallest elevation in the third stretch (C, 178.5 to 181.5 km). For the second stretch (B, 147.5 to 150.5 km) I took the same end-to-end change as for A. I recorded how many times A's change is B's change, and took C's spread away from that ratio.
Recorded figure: -8.3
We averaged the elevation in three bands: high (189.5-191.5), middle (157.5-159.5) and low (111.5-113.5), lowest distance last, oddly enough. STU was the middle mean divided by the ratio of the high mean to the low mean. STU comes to 326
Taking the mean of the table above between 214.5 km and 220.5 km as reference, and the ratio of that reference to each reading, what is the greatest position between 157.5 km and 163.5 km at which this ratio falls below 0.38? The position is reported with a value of 161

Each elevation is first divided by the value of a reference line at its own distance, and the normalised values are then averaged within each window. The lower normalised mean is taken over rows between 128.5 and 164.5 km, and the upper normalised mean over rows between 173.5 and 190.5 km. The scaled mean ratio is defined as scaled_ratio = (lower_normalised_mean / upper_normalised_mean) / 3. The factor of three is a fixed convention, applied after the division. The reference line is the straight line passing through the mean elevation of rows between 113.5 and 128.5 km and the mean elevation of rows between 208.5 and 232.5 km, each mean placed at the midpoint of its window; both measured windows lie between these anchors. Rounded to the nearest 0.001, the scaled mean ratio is 0.272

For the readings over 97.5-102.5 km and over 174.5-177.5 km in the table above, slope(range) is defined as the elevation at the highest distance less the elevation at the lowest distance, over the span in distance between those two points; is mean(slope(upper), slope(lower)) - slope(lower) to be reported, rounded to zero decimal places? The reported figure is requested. 0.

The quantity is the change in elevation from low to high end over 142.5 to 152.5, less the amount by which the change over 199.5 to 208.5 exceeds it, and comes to 98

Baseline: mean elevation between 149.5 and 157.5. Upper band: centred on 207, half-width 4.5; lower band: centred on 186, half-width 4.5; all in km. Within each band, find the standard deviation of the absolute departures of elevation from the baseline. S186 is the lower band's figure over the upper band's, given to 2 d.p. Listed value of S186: 0.10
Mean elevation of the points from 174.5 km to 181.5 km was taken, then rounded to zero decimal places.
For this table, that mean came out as 293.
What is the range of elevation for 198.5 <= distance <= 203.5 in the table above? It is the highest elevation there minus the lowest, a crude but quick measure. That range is 34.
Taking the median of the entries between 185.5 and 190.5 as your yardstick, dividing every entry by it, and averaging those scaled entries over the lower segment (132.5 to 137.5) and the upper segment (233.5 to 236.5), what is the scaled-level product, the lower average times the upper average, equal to 0.61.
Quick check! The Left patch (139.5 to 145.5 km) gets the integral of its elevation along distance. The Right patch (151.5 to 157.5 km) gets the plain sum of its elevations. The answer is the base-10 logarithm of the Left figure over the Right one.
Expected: -0.003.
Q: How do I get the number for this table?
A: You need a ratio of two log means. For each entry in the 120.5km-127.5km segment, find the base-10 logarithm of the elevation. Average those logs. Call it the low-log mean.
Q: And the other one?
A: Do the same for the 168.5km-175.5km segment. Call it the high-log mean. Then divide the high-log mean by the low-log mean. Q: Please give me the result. 1.00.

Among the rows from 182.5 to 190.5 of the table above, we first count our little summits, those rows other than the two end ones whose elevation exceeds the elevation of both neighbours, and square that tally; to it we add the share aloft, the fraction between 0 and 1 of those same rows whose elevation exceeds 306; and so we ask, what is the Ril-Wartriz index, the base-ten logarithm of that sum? 0.6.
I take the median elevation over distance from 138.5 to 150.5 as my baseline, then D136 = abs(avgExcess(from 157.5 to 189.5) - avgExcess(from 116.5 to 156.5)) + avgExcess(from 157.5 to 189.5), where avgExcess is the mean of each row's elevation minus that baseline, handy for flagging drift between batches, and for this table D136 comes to -9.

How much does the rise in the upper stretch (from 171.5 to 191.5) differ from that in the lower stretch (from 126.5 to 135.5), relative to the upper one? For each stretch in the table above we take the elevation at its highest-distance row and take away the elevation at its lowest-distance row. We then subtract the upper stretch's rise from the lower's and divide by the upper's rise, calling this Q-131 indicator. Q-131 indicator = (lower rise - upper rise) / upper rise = -2.2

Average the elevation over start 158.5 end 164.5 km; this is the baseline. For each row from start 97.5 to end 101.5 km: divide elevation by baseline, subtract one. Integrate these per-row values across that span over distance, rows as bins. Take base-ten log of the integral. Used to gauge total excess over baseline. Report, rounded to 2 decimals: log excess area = -1.48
